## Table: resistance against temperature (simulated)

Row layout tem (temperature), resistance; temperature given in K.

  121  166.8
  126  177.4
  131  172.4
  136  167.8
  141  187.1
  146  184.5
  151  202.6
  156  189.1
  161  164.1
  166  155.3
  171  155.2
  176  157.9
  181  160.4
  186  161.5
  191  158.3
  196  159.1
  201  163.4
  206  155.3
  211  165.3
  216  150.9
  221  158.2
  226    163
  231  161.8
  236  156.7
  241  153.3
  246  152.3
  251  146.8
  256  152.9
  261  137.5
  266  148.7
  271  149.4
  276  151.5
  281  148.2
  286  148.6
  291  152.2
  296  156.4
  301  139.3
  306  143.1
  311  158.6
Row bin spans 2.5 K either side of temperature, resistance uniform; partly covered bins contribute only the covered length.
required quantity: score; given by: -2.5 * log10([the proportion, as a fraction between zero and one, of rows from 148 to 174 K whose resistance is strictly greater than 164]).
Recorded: 0.6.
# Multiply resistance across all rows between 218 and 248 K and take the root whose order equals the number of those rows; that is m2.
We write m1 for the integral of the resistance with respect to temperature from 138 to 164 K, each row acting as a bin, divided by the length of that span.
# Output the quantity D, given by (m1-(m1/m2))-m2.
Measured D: 26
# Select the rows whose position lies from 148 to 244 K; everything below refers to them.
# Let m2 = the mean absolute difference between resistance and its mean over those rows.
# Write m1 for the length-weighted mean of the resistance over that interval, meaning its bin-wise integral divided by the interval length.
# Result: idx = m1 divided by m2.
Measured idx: 21.7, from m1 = 163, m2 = 8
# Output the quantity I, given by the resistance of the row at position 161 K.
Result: 164.1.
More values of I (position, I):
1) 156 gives 189.1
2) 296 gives 156.4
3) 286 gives 148.6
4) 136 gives 167.8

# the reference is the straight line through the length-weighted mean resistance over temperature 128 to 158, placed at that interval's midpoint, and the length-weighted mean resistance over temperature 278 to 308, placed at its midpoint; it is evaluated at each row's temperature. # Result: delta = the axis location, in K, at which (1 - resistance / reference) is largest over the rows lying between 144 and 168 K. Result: 166 K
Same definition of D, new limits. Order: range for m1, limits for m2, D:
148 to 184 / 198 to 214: 7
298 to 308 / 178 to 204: -20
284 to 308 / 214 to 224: -7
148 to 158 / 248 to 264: 49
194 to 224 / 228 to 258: 4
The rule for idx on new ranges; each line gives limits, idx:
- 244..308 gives 36.8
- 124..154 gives 19.3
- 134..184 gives 11.7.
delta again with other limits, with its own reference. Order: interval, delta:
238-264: 261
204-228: 216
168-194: 171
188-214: 191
